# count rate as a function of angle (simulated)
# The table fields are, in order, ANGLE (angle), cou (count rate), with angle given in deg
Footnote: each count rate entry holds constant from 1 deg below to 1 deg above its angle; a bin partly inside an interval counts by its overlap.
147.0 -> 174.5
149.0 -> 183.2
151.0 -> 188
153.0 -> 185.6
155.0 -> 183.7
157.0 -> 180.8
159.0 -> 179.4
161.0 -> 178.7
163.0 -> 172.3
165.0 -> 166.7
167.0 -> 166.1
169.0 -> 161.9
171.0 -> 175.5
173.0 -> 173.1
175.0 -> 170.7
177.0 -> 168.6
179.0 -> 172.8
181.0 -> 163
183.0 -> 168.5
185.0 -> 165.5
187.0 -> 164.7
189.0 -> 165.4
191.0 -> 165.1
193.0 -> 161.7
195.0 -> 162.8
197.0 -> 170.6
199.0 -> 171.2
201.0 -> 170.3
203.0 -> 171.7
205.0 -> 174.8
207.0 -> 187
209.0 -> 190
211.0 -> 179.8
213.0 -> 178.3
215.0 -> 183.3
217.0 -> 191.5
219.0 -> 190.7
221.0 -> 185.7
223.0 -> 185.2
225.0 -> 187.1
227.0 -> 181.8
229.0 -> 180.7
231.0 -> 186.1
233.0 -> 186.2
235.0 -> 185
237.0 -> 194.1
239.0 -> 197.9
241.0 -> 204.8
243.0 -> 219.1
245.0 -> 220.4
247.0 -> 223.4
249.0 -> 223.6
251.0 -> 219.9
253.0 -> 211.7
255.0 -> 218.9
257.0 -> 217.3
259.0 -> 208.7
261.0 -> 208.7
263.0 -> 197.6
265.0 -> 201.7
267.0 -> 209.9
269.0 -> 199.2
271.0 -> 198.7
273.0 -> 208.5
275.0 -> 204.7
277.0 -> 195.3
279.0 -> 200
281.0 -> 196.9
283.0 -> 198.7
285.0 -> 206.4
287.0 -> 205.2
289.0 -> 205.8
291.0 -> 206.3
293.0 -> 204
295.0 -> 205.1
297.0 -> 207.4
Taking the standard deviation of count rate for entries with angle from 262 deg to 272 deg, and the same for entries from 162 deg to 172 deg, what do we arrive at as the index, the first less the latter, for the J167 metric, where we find -0.4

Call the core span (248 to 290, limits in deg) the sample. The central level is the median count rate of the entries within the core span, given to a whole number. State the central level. 206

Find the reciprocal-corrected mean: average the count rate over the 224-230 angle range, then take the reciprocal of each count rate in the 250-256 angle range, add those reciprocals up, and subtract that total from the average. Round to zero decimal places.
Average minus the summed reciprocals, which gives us 183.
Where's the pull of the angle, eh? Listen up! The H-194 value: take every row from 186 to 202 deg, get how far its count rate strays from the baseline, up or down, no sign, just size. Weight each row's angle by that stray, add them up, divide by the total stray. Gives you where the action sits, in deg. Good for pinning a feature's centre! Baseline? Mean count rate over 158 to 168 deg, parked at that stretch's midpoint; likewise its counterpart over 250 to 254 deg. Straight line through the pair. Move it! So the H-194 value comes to 194.0 deg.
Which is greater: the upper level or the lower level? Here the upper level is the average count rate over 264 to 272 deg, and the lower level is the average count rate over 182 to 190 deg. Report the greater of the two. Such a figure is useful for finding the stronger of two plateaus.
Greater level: 202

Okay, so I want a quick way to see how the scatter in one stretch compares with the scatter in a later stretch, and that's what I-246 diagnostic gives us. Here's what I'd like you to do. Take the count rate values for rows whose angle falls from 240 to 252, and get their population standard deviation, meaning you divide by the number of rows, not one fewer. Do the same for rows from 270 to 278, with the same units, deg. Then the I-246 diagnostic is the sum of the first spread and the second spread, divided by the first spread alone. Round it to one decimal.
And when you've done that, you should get 1.8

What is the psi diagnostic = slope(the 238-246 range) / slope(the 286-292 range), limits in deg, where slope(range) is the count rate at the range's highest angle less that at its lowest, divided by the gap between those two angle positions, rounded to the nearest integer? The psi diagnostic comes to 14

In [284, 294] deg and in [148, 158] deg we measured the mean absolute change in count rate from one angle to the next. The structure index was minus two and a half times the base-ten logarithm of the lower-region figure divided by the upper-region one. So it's -1.04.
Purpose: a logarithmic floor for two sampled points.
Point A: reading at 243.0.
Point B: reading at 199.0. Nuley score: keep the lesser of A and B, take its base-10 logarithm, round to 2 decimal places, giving 2.23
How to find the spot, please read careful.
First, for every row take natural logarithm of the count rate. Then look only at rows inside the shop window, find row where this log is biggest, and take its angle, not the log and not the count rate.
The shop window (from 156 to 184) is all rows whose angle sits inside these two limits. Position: 157.0 deg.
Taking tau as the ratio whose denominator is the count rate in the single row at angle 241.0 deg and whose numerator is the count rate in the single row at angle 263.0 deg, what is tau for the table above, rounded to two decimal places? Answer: 0.96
